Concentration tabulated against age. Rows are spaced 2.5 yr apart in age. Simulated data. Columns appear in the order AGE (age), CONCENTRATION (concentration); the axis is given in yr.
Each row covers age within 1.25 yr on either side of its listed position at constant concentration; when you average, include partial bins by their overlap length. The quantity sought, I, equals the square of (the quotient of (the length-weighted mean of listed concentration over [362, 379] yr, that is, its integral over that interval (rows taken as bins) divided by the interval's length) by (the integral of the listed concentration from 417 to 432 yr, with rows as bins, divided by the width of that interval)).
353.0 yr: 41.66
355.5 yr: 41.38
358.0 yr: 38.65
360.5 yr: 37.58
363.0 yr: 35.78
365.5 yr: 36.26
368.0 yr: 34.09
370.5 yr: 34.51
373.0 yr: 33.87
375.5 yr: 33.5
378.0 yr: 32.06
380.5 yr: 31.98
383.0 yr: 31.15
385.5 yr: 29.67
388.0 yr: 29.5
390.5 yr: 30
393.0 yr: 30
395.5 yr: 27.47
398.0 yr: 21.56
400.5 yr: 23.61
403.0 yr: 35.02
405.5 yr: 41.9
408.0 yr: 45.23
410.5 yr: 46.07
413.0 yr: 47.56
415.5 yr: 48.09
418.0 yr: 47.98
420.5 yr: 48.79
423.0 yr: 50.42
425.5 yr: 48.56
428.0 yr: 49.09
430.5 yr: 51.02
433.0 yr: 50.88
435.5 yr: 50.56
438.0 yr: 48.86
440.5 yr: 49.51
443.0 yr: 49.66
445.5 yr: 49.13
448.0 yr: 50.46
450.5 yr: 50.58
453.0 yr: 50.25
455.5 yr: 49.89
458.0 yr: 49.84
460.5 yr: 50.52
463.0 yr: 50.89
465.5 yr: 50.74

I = 0.5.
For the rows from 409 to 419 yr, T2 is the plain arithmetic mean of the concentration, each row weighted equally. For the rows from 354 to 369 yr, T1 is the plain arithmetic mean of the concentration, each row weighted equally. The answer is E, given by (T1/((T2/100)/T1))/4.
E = 733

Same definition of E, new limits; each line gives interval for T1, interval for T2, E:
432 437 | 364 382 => 1905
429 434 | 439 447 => 1313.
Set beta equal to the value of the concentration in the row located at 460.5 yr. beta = 50.52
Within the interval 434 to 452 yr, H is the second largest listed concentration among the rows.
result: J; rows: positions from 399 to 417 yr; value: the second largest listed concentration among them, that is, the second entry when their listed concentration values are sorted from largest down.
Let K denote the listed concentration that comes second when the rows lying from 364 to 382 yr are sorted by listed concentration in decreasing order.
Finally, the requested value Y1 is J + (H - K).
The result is 64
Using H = 50.56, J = 47.56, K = 34.51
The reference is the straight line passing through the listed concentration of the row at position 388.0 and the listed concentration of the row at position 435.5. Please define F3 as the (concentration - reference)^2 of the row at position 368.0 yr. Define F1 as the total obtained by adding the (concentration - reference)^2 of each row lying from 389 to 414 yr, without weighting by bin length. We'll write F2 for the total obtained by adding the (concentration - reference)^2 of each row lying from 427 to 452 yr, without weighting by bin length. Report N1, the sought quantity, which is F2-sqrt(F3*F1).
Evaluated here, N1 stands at -135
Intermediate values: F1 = 478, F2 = 159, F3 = 181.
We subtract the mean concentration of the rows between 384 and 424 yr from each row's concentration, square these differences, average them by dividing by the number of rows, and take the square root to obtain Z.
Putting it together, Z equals 9.9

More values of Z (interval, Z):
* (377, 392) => 1.1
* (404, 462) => 2.1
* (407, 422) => 1.2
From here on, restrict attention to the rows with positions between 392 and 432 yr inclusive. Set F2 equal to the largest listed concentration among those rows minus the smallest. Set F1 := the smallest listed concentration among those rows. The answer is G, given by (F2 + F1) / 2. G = 26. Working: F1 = 21.56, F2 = 29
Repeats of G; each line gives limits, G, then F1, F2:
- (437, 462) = 25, 48.86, 2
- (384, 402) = 15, 21.56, 8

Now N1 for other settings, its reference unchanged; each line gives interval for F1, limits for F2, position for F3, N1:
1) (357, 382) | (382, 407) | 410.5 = 50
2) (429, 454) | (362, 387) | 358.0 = 904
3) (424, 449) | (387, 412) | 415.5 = 359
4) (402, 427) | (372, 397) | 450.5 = 231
